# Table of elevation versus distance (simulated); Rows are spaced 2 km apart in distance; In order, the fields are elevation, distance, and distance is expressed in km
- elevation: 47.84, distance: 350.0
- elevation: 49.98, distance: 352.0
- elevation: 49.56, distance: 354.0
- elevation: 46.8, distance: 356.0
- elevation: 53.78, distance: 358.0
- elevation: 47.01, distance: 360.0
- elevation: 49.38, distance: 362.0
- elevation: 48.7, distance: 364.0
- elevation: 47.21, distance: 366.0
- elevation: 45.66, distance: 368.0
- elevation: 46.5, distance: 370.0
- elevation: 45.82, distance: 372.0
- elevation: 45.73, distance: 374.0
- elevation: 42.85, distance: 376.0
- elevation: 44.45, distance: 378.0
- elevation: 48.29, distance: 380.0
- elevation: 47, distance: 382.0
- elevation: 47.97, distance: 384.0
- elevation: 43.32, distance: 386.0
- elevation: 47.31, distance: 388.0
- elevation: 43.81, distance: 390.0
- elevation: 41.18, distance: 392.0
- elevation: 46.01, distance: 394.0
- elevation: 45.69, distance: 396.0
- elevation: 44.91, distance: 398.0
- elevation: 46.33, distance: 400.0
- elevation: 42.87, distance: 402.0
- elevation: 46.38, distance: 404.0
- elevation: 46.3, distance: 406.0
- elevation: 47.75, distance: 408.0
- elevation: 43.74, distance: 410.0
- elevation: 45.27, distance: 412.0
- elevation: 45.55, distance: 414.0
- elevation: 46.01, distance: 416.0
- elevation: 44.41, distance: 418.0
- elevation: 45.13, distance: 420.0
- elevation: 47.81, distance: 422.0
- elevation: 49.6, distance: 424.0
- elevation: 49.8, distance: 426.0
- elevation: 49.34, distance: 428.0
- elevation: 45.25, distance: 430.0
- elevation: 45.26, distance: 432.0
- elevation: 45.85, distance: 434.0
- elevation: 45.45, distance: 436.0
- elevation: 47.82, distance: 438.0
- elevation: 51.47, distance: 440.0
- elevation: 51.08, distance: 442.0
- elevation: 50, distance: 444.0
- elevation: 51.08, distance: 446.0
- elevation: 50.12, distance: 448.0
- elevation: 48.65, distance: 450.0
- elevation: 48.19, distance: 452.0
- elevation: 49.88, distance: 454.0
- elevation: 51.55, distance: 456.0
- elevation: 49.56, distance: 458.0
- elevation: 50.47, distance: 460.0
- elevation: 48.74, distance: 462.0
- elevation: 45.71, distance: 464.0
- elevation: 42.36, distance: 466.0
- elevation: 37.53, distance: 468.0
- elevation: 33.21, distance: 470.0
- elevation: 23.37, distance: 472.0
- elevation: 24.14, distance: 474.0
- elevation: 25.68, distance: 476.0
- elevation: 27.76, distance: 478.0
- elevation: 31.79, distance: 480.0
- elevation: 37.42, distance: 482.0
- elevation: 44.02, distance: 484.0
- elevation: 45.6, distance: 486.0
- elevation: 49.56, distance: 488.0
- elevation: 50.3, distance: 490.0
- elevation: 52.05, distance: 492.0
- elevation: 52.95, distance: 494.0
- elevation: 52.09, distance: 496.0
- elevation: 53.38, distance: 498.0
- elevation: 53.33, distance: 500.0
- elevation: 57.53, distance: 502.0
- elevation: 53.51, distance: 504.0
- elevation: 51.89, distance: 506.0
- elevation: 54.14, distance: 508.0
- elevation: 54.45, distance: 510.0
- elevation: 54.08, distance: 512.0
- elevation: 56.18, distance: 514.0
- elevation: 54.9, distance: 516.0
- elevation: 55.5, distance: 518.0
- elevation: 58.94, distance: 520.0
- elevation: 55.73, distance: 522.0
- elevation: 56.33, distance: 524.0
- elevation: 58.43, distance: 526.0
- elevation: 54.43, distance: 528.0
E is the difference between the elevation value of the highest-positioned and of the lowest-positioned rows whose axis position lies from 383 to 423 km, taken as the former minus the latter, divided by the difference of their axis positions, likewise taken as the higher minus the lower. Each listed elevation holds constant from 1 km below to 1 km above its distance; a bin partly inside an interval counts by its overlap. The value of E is 0.00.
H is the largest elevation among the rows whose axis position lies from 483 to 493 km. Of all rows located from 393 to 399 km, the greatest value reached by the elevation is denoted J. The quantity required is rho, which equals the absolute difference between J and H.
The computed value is 6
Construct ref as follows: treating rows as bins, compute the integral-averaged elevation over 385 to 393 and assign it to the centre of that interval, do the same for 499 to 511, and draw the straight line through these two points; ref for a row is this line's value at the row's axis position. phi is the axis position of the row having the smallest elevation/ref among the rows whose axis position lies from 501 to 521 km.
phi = 506.0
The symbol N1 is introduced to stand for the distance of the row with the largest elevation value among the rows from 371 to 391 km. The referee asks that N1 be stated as 380.0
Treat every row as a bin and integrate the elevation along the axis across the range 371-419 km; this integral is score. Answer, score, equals 2178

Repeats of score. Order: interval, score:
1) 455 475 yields 813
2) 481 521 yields 2084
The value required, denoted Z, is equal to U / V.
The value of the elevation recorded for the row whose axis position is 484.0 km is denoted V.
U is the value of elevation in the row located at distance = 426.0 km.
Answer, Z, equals 1.13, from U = 49.8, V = 44.02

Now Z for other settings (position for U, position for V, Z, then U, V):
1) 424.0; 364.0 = 1.02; 49.6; 48.7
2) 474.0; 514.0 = 0.43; 24.14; 56.18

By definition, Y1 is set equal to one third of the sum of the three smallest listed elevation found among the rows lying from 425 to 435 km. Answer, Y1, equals 45.5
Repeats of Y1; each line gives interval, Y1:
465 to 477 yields 24.4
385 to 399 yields 42.8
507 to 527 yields 54.2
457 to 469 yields 41.9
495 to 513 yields 52.4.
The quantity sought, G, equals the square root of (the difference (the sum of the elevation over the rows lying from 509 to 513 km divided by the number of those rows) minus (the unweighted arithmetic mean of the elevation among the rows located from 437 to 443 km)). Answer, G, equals 2.0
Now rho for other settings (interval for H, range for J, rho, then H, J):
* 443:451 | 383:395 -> 3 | 51.08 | 47.97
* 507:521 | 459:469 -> 8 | 58.94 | 50.47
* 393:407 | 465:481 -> 4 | 46.38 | 42.36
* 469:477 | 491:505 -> 24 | 33.21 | 57.53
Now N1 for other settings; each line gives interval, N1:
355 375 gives 358.0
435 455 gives 440.0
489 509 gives 502.0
